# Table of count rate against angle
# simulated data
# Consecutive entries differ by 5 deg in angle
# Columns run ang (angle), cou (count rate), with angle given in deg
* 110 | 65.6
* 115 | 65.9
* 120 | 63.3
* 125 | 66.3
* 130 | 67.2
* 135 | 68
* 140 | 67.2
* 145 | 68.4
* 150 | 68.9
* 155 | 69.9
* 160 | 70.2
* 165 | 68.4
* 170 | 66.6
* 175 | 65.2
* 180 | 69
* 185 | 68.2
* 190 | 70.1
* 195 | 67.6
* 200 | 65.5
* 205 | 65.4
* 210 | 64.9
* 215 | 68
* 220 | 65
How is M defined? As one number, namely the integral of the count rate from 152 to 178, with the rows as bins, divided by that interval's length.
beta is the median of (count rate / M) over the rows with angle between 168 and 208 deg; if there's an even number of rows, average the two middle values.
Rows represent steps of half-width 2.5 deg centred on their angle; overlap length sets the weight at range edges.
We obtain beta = 0.99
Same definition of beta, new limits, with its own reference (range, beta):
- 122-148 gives 0.99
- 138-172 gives 1.00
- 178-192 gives 1.01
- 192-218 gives 0.96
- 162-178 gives 0.98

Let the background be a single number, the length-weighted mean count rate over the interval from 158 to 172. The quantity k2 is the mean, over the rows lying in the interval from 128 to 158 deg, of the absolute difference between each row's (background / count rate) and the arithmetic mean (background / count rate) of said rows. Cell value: 0.012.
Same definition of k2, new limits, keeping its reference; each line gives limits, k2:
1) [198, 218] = 0.016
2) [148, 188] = 0.018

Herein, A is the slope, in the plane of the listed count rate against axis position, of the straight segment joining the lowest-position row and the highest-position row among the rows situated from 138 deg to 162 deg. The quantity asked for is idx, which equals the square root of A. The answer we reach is 0.39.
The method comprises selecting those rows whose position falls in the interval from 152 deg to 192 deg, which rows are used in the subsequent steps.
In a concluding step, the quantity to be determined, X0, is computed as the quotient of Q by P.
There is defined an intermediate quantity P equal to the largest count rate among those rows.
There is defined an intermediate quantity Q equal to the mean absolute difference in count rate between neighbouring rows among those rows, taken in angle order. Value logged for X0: 0.024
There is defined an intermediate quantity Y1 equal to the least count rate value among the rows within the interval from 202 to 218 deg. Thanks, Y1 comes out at 64.9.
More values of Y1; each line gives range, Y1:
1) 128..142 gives 67.2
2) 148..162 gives 68.9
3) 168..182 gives 65.2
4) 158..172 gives 66.6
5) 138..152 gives 67.2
